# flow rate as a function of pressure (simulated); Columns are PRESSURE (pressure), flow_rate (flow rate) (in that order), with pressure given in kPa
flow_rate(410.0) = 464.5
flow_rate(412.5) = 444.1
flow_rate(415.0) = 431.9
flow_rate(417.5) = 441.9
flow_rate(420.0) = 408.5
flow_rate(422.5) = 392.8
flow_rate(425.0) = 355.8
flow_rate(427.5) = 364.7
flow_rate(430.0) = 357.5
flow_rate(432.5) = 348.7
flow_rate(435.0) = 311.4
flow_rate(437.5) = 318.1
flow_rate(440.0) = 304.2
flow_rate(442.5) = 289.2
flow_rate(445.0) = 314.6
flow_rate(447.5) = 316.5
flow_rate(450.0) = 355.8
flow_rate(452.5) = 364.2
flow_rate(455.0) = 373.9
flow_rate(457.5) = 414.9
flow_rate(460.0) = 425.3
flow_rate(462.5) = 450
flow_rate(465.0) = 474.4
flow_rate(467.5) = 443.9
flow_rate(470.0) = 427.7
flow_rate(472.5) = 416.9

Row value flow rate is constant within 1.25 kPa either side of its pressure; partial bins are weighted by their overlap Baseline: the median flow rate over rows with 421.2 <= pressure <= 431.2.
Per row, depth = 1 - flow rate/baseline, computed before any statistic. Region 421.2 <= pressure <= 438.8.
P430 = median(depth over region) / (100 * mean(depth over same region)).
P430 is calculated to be 0.0047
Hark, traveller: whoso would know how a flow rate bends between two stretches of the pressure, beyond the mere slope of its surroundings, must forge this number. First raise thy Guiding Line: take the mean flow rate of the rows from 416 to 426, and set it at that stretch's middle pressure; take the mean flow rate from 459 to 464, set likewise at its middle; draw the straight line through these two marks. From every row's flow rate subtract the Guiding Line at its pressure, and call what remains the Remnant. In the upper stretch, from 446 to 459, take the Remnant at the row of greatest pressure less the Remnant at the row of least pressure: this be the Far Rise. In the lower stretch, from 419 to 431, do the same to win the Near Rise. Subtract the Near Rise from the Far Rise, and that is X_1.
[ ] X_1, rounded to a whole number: 149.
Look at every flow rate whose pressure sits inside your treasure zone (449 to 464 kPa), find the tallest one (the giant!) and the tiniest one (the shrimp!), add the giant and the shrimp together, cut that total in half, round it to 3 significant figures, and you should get 403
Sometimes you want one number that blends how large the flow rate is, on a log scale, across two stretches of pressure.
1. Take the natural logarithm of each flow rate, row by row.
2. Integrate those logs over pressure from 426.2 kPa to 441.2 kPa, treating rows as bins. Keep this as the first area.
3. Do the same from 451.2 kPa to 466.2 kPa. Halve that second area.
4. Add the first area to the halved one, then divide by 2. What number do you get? 66.2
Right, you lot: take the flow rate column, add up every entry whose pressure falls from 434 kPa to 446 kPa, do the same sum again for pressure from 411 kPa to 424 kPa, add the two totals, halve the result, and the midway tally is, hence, 1828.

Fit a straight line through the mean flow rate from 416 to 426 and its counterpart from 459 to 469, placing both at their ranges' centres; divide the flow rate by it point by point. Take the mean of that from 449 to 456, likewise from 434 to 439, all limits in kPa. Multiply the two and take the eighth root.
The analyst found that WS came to 0.944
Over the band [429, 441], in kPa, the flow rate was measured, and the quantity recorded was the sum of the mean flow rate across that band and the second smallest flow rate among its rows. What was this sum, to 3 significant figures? 639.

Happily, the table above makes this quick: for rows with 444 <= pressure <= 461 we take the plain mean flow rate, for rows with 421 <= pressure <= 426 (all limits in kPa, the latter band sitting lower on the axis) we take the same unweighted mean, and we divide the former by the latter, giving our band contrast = 1.0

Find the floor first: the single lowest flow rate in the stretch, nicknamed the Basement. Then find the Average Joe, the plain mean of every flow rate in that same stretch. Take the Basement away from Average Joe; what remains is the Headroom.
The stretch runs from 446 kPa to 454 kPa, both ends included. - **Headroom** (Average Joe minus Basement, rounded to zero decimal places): 29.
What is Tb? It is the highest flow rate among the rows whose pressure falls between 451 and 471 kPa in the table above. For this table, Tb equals 474.4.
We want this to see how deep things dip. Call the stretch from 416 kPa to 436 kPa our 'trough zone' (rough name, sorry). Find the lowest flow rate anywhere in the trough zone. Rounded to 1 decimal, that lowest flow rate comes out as 311.4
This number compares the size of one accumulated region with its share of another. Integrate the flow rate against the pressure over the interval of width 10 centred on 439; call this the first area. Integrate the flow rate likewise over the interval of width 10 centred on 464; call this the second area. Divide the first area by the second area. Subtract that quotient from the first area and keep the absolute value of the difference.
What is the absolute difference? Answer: 3057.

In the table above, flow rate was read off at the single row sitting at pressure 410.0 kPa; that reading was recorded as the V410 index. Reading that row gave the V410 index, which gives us 464.5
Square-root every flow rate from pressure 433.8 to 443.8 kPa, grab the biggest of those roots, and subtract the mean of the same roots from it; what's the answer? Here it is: 0.35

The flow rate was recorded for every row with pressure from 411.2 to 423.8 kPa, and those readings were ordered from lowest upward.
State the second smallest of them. 408.5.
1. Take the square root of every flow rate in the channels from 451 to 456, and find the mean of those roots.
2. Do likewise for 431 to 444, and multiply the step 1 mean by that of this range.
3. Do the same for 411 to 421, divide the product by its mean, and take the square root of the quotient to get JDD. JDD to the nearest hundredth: 4.05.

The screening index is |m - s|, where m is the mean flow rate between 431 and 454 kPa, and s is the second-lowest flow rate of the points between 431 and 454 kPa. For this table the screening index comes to 21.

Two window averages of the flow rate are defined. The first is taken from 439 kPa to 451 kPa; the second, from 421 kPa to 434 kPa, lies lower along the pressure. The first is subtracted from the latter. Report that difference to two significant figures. 48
